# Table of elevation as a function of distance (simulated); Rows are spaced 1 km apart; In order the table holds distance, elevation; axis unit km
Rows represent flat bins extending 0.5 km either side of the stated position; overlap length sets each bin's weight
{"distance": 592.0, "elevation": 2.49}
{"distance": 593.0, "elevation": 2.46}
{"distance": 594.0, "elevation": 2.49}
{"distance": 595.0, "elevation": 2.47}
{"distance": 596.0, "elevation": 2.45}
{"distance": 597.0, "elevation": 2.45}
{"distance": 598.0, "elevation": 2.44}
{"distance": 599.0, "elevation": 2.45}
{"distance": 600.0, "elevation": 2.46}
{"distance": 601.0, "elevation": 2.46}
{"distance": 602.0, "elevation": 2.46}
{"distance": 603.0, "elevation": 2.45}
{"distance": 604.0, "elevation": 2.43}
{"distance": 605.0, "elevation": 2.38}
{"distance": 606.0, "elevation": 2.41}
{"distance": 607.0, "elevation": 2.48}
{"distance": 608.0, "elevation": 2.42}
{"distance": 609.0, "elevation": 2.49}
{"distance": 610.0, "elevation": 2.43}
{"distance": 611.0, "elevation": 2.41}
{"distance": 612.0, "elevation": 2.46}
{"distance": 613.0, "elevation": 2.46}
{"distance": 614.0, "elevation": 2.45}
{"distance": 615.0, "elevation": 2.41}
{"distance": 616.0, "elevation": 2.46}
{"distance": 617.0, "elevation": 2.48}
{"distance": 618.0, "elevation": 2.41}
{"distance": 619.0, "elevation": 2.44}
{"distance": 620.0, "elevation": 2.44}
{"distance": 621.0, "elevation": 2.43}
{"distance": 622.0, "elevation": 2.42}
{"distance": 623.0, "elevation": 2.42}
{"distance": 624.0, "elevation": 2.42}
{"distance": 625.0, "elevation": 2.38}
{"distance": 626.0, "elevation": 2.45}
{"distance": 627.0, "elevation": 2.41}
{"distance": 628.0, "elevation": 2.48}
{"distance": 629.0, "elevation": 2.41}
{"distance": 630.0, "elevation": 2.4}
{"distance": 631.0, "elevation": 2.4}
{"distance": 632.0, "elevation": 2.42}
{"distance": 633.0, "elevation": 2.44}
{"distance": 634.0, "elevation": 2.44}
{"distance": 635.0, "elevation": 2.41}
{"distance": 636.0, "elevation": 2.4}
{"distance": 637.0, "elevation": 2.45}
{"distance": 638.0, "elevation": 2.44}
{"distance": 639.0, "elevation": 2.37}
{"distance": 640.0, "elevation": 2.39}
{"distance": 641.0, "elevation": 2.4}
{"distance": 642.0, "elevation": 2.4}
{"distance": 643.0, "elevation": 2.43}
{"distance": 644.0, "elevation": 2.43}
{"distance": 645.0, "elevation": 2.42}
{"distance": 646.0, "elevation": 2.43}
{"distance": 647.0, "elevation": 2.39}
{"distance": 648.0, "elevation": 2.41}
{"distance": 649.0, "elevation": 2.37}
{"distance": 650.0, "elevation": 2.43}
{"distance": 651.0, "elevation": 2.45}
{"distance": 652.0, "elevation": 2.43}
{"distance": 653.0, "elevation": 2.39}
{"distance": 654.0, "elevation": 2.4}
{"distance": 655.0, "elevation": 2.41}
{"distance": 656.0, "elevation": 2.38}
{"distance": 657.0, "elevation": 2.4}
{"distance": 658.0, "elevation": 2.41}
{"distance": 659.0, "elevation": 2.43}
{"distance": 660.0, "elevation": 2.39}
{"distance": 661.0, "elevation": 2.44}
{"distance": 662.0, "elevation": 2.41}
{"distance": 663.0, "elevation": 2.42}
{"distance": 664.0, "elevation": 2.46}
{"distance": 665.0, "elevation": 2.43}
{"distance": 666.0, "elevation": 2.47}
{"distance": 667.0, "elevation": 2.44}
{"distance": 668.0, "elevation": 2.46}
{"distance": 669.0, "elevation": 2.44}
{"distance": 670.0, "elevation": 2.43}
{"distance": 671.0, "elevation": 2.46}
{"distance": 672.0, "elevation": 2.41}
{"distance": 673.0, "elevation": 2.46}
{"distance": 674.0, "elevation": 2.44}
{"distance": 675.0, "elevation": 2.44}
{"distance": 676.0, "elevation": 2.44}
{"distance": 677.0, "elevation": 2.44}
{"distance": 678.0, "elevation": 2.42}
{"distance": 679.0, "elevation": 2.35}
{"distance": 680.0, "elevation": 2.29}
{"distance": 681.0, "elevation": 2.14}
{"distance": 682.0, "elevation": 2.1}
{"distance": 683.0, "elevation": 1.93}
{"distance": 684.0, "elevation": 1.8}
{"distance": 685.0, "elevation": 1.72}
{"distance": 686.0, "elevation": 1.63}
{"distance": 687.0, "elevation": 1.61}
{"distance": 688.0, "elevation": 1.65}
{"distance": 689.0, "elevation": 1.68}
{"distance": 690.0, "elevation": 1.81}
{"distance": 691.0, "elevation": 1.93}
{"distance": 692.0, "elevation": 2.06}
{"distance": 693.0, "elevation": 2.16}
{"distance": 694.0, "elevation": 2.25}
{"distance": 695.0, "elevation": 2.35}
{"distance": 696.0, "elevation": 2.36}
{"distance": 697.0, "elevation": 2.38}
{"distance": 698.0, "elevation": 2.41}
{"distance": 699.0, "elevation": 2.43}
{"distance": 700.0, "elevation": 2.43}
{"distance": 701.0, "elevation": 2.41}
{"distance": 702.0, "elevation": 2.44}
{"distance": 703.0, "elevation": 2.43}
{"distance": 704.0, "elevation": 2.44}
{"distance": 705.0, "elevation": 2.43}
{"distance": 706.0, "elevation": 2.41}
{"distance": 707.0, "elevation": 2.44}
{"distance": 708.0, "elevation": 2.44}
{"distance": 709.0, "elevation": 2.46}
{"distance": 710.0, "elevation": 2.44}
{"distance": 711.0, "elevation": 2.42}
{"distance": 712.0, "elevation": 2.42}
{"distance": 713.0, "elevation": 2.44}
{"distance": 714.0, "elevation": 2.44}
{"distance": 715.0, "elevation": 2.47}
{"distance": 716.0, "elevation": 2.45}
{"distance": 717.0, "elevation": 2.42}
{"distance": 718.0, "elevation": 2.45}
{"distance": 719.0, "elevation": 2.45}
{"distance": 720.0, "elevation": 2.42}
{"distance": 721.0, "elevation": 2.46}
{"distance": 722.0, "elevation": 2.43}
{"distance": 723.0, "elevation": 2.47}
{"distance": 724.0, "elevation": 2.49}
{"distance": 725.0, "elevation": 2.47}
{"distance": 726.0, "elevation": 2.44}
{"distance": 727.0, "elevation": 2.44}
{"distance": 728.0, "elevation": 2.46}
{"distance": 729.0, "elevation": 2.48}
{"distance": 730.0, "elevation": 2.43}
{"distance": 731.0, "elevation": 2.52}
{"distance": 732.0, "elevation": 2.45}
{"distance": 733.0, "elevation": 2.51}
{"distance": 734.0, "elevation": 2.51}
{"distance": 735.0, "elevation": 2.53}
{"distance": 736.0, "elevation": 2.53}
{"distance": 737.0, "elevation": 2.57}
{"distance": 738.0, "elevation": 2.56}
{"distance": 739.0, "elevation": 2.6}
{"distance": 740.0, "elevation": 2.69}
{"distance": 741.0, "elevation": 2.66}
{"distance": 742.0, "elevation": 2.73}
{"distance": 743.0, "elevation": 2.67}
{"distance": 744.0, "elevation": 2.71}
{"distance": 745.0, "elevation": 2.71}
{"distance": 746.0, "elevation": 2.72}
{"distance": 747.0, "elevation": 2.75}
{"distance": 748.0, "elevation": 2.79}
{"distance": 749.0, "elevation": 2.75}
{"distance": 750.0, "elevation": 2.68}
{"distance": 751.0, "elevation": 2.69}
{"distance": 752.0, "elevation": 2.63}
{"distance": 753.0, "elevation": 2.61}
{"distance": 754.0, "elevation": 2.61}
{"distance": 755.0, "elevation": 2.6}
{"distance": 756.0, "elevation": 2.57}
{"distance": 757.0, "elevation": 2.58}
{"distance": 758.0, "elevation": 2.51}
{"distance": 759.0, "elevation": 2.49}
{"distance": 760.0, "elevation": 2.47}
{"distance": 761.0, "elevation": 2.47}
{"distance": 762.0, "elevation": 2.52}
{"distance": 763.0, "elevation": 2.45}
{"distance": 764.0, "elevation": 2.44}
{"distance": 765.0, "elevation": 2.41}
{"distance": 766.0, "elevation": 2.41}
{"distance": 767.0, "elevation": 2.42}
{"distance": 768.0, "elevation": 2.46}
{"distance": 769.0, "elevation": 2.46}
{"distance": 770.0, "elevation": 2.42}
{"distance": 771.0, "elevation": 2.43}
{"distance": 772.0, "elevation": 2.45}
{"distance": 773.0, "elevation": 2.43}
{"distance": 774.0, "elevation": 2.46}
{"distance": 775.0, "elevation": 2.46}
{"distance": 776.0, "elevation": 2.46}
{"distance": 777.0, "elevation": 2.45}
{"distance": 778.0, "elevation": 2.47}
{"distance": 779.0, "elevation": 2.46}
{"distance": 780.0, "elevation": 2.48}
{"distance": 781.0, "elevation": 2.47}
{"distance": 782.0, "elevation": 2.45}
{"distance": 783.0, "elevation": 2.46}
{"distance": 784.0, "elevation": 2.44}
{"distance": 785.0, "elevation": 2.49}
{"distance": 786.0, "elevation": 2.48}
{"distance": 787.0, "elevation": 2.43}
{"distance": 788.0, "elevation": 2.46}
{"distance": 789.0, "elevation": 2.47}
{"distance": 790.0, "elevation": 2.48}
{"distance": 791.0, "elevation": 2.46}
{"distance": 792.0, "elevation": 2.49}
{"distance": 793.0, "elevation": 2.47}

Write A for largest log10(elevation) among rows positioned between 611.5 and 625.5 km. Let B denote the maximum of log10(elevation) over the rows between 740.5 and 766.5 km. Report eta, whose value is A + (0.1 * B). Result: 0.439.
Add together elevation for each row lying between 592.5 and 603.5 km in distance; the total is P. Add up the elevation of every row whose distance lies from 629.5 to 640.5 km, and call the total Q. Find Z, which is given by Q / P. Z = 0.98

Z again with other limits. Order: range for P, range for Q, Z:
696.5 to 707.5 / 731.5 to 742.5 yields 1.06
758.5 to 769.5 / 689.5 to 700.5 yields 0.91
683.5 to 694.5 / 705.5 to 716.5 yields 1.32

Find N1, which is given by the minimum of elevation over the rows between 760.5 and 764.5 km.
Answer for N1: 2.44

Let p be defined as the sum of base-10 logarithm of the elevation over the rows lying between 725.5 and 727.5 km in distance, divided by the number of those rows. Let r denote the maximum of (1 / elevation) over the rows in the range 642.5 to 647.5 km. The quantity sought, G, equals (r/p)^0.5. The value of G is 1.04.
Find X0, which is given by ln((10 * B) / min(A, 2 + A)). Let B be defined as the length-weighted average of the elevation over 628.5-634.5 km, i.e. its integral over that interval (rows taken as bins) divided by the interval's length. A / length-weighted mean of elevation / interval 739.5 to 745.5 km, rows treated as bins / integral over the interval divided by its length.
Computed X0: 2.19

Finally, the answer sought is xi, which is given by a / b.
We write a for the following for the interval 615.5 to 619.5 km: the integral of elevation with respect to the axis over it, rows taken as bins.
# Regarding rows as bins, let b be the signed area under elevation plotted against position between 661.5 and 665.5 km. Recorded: 1.01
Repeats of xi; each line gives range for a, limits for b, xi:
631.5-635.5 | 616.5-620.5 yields 0.99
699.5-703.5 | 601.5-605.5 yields 1.00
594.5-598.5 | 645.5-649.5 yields 1.02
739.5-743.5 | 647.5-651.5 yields 1.11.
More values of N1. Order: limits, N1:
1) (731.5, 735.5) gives 2.45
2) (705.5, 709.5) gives 2.41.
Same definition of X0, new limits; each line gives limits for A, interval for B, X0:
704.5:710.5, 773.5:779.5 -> 2.31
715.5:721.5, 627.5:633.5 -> 2.30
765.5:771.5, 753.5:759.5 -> 2.35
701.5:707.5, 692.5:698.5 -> 2.25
